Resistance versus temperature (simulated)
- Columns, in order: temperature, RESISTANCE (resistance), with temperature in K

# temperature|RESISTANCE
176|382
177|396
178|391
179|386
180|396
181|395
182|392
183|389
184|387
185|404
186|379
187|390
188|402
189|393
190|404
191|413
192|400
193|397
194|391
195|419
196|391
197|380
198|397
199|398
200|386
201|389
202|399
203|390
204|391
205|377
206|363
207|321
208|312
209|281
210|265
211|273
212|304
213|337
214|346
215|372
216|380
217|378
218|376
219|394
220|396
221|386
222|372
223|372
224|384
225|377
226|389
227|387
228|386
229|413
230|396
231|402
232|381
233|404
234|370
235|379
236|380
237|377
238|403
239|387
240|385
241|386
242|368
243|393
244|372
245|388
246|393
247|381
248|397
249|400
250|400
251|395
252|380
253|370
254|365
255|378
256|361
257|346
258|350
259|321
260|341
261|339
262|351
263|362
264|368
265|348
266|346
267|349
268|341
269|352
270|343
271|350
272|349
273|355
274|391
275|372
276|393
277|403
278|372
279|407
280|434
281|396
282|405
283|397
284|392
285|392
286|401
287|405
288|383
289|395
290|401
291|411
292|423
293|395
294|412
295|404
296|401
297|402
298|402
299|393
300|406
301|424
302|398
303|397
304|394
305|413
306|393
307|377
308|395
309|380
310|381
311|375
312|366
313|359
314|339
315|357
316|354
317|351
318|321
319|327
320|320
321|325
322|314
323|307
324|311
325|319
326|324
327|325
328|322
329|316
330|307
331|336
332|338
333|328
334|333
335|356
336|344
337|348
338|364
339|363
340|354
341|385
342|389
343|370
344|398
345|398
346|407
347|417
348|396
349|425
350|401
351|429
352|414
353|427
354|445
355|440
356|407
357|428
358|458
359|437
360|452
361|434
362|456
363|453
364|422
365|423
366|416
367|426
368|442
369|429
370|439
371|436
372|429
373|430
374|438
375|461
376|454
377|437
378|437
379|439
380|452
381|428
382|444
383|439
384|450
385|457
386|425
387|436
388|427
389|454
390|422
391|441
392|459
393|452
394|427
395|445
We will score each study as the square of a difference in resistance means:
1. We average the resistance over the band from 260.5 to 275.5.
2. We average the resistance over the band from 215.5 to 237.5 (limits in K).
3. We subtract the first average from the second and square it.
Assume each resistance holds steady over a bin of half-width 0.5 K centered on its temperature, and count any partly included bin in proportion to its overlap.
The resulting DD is 962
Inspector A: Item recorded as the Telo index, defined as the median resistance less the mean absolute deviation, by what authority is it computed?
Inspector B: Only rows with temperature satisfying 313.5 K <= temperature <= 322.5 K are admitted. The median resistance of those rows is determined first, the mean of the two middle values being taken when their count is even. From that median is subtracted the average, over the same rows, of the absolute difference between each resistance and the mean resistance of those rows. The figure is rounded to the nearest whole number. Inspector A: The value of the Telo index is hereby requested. 313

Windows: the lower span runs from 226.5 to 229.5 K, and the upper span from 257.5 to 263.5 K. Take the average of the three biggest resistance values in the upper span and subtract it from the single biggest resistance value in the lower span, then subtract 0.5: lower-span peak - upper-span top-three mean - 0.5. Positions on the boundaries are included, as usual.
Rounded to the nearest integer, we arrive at 58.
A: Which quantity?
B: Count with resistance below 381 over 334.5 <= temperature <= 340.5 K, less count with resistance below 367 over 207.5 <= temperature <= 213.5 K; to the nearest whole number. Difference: 0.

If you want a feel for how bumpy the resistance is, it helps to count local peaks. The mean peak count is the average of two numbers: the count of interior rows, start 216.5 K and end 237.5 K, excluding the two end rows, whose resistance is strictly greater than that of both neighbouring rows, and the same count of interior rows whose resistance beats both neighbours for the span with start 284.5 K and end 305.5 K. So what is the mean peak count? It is 5.5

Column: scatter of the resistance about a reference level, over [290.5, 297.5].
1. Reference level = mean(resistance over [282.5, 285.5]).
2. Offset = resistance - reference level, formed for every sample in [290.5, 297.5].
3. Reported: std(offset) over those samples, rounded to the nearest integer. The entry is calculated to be 9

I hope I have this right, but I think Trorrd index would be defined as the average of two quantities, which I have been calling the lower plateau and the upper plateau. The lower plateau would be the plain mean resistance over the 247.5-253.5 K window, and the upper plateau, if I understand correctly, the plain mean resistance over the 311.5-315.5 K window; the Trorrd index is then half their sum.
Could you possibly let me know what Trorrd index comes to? 373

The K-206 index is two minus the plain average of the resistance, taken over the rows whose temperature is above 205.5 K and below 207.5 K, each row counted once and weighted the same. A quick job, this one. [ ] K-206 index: -340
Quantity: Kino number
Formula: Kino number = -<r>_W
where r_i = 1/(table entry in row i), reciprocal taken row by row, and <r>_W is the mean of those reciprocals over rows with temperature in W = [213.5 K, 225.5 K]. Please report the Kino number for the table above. -0.0027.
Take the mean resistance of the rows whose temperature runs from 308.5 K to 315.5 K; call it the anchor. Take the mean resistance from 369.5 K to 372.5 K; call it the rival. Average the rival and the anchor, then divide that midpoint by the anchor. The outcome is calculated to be 1.09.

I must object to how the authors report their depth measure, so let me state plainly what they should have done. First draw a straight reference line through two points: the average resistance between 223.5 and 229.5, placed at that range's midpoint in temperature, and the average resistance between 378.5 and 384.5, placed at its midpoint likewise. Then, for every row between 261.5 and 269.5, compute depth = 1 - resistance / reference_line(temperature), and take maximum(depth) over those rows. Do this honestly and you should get 0.15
